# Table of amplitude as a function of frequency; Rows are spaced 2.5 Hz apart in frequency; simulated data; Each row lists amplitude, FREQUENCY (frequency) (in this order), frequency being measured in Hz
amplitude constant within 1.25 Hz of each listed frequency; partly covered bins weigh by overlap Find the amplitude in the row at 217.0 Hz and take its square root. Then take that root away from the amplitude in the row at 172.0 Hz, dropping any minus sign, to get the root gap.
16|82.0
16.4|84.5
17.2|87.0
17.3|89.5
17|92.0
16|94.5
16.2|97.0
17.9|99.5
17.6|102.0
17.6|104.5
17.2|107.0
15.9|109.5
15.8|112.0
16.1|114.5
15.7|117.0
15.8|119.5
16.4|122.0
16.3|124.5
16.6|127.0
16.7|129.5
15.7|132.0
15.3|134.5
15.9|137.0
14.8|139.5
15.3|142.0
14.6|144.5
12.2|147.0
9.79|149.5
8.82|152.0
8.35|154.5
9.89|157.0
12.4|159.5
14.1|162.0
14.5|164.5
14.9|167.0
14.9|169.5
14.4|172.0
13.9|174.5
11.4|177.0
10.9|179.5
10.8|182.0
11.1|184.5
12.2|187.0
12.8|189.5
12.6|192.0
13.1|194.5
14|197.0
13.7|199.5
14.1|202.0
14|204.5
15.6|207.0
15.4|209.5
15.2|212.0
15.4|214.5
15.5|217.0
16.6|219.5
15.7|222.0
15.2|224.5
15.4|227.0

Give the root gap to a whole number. 10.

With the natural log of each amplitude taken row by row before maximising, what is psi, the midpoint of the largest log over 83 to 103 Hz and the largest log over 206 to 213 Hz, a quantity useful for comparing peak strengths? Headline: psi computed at 2.82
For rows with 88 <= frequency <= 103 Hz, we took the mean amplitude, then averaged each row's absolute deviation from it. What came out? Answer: 0.60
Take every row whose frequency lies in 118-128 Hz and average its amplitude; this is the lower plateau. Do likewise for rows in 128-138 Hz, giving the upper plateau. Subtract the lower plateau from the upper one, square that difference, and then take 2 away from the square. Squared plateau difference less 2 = -1.9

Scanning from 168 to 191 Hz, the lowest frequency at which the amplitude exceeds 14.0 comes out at 169.5 Hz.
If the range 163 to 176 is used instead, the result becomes 164.5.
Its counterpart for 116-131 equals 117.0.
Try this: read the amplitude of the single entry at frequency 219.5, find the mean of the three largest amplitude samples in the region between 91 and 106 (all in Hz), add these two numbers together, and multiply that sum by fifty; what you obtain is 1715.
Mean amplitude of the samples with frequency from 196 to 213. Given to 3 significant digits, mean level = 14.6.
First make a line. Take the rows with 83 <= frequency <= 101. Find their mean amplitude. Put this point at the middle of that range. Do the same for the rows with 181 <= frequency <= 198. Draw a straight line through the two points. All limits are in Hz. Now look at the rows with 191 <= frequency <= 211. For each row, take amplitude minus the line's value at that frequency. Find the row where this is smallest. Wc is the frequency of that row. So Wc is 192.0 Hz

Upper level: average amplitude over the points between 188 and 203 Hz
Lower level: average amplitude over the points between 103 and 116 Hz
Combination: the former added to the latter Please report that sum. 29.9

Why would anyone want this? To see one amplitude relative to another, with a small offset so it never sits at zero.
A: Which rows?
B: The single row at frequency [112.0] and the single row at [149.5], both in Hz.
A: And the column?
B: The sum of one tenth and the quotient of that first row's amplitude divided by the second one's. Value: 1.71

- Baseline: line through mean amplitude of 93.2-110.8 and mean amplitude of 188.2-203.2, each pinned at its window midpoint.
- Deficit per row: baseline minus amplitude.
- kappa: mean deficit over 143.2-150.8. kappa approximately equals 3.0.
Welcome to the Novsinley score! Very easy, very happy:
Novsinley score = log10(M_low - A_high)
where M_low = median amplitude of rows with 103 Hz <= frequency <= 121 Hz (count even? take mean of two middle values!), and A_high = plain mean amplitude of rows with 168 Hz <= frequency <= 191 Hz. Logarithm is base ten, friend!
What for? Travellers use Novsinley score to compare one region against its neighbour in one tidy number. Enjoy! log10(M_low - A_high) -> 0.53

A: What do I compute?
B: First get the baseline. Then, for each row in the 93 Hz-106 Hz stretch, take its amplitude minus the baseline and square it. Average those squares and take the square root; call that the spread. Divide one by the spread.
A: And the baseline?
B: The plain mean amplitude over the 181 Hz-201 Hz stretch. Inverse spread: 0.22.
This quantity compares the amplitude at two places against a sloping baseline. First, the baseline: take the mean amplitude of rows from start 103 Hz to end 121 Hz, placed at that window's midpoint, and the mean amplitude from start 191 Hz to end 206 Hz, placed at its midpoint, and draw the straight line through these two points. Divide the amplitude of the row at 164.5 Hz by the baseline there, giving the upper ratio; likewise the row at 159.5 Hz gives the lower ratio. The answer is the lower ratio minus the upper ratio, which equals -0.15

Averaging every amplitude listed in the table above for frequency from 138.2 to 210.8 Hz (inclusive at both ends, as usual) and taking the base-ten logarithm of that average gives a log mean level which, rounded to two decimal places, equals 1.11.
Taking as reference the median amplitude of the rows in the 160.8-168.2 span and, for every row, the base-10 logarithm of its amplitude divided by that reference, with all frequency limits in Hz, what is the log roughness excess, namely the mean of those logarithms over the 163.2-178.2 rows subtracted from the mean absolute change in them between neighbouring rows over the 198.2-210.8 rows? 0.034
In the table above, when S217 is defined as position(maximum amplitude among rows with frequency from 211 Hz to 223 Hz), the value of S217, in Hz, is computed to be 219.5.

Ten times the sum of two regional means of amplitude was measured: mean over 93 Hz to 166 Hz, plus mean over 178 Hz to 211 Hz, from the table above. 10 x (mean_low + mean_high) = 279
